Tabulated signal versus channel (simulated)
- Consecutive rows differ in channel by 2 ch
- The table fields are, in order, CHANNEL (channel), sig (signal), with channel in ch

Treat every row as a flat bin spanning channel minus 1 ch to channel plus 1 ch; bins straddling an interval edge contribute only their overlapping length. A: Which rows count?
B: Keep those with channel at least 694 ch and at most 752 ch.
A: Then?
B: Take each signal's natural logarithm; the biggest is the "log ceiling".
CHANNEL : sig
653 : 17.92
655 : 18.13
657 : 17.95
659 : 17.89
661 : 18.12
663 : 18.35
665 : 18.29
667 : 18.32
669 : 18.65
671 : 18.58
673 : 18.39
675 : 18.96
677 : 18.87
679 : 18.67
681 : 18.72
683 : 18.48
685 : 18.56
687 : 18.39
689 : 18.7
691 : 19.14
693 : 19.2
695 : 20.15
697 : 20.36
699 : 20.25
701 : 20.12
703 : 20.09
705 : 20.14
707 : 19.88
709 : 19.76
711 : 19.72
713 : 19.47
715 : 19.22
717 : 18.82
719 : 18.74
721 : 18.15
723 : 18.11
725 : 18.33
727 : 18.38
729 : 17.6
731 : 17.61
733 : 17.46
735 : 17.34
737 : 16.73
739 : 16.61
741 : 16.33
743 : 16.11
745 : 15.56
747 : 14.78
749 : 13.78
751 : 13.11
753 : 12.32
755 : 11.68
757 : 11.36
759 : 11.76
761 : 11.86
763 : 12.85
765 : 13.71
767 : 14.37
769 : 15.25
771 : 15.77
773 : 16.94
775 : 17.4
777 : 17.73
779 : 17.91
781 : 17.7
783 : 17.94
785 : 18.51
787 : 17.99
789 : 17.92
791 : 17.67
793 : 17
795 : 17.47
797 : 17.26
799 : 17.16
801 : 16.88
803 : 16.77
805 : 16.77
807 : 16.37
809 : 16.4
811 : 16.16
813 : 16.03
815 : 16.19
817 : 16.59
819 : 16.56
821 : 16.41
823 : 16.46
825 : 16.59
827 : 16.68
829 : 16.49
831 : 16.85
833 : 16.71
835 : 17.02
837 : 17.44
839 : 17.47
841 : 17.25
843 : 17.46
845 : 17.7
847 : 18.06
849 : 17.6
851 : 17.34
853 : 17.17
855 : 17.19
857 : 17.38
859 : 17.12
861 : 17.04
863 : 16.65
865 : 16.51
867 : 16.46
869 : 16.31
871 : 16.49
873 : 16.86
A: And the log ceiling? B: 3.01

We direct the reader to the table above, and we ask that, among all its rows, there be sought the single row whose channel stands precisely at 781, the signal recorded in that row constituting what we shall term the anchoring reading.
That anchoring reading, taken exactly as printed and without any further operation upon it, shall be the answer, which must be 17.7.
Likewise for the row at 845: 17.7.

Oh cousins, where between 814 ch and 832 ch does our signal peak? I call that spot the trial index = 831 ch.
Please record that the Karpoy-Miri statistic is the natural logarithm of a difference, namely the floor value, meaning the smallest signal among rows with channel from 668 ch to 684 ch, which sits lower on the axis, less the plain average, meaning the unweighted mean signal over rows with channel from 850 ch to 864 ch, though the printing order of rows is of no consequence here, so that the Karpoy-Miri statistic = 0.23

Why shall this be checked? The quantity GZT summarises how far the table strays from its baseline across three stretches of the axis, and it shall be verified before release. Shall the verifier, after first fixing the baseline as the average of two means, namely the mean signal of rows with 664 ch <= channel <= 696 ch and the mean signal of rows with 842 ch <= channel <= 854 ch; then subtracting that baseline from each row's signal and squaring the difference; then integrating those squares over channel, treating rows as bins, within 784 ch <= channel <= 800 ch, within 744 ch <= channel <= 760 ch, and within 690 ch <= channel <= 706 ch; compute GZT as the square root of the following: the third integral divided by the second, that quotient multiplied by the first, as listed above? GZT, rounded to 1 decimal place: 1.0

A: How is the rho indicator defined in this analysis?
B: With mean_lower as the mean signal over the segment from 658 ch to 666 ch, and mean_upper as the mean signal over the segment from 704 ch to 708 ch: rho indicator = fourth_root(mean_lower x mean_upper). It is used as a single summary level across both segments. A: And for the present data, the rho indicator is 4.37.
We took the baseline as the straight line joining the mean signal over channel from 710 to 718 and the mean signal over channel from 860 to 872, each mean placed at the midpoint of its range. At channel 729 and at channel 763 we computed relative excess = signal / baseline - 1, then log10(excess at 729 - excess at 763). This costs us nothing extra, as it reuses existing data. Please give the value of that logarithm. -0.64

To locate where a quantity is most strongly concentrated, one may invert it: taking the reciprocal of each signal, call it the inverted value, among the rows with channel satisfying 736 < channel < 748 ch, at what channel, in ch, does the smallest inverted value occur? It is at 737 ch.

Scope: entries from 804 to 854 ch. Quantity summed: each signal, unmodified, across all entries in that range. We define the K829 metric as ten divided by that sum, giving 0.024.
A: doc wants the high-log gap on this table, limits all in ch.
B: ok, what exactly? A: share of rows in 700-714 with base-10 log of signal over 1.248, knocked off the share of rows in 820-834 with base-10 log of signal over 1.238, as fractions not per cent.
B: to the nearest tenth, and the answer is -1.0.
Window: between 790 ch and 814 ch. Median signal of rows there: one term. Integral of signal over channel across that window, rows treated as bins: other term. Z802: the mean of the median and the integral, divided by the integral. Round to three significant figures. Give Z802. 0.521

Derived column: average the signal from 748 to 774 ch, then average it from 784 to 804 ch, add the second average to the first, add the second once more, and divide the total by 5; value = 9.7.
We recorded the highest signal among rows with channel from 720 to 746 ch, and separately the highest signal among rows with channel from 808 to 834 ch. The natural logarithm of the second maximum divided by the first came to -0.087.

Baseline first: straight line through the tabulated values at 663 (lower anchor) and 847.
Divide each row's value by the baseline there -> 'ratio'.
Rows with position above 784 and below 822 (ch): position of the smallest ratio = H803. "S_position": 813 ch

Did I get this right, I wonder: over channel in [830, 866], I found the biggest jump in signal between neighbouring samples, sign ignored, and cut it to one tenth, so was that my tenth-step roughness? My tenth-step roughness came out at 0.046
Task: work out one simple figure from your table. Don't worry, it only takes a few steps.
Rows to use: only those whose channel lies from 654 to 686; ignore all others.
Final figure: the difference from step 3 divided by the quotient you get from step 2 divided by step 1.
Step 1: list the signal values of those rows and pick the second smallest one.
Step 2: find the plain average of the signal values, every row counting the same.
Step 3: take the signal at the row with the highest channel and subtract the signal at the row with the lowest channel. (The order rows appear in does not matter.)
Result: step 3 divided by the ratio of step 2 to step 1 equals 0.4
